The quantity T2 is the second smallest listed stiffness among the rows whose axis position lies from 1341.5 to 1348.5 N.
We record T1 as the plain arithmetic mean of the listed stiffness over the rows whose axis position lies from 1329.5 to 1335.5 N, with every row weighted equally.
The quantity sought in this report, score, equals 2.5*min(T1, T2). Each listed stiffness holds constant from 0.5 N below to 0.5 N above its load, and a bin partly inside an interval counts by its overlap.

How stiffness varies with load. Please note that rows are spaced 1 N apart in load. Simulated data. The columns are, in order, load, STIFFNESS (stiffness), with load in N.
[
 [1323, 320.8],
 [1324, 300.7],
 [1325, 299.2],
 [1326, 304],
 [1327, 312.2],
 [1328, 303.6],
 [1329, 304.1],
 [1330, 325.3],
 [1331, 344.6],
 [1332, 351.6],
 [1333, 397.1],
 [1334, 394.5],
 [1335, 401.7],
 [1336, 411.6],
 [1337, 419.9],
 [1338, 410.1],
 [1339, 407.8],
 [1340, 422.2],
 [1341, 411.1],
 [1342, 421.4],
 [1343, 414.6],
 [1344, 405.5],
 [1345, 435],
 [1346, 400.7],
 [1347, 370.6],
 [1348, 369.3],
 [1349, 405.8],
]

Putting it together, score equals 923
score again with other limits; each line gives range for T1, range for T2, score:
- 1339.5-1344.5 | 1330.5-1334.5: 879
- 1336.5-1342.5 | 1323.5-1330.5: 752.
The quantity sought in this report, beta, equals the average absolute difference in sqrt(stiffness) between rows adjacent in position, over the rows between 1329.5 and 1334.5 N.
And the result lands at 0.49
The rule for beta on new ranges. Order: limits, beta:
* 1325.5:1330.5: 0.27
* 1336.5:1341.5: 0.23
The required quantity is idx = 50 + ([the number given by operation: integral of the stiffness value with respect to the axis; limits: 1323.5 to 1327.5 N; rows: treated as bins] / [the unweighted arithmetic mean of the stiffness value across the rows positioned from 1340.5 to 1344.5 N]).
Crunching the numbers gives 52.9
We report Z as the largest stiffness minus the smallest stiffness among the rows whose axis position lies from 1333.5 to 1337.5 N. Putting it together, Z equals 25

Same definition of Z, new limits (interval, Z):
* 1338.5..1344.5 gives 17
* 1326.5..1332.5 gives 48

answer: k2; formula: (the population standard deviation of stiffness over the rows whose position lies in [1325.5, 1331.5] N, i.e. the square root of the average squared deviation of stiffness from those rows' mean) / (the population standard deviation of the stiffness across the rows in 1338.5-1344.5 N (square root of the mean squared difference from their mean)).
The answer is 2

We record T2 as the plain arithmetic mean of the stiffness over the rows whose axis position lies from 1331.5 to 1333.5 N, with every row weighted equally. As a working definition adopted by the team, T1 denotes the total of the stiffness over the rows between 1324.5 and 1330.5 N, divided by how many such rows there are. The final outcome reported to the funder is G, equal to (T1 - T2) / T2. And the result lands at -0.18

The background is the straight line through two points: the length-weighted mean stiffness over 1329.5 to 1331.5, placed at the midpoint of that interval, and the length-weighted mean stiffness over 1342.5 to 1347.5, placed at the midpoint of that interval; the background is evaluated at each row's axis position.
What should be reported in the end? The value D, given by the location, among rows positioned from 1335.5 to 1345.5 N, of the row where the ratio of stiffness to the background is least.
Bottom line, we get 1344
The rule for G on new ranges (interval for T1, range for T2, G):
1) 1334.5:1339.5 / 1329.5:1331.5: 0.22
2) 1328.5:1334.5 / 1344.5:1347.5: -0.12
